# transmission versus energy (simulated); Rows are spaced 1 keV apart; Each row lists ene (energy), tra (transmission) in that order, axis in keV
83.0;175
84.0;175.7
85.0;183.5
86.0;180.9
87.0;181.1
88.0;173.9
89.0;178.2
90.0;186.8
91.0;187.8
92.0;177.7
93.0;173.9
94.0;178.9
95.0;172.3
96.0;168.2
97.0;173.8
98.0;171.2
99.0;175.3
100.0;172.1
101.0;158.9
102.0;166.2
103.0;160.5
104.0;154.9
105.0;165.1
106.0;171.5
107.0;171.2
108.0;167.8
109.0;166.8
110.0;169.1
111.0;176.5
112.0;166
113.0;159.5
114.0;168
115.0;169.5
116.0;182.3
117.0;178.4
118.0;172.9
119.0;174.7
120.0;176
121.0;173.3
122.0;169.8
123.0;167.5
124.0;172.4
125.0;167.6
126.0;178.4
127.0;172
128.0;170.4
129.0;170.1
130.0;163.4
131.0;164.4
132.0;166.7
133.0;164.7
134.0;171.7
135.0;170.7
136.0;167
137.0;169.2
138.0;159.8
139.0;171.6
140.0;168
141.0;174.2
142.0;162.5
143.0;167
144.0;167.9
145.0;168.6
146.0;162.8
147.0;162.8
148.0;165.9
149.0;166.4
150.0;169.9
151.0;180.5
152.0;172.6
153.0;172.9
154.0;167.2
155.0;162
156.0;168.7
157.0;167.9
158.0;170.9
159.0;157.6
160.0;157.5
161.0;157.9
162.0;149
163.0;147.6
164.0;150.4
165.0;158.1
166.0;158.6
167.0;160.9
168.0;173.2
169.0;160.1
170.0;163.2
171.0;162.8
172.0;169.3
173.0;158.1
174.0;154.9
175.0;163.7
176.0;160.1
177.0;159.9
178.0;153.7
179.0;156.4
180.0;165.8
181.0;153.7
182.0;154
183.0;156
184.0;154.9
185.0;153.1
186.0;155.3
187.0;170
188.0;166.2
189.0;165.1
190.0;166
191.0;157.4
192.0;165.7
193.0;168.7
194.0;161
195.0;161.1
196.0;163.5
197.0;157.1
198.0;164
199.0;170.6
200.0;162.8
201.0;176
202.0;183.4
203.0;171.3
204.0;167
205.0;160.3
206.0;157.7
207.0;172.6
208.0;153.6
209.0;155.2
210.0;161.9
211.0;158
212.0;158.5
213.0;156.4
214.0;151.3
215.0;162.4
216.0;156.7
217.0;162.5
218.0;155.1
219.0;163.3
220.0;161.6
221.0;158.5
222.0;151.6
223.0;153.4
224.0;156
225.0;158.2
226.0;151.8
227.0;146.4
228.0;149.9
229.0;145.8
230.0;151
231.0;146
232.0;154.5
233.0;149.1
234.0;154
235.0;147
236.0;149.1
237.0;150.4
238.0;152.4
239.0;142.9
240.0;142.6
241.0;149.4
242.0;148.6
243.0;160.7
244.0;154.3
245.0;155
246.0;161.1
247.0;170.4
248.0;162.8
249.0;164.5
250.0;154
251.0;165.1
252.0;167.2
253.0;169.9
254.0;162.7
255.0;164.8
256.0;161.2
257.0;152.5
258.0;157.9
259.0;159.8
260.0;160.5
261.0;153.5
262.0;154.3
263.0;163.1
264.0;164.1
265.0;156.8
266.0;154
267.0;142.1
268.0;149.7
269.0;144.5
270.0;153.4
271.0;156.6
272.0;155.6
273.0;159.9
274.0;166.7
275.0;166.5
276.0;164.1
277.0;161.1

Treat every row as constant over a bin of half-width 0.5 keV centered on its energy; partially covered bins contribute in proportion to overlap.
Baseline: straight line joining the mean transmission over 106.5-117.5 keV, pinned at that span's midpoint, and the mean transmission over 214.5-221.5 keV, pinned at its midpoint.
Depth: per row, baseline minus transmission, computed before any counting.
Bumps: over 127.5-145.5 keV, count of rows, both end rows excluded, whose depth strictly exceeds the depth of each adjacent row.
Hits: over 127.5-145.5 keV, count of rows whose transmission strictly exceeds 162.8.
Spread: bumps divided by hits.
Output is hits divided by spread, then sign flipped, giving -43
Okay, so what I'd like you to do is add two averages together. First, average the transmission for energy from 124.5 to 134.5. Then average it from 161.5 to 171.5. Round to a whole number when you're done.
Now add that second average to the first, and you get 327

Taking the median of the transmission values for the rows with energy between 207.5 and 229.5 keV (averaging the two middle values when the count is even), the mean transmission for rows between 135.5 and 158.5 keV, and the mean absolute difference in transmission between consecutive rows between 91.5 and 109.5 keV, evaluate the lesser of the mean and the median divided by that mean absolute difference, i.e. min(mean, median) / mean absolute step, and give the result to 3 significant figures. 30.1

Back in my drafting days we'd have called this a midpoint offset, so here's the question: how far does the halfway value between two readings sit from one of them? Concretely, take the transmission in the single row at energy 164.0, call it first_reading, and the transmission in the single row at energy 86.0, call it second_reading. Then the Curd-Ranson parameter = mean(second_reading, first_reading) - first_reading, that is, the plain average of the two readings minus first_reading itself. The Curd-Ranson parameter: 15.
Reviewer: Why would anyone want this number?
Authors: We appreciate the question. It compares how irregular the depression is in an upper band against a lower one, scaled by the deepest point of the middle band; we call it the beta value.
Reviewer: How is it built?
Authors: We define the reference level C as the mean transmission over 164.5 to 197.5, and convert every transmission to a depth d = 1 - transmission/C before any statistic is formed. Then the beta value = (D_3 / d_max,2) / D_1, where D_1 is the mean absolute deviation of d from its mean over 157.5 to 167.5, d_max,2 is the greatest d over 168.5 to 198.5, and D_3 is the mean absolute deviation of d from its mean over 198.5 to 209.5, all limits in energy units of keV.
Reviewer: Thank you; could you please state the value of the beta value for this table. 34.1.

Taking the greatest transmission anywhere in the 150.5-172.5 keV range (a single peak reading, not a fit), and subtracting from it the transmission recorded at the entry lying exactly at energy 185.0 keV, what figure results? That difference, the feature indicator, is 27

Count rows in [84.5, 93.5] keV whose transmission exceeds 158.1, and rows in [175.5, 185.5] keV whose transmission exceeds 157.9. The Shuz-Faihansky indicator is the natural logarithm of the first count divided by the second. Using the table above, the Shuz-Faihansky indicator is 1.1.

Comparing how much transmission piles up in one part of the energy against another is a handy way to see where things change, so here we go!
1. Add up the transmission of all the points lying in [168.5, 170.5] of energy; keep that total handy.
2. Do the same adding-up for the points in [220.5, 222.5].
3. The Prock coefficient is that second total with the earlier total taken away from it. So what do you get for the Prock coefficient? -13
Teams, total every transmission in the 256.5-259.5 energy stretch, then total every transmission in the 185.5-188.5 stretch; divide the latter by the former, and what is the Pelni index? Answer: 1.05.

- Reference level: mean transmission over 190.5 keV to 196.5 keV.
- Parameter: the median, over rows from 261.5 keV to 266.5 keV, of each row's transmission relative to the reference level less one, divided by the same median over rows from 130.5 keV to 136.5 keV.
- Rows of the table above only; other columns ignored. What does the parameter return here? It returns -1.54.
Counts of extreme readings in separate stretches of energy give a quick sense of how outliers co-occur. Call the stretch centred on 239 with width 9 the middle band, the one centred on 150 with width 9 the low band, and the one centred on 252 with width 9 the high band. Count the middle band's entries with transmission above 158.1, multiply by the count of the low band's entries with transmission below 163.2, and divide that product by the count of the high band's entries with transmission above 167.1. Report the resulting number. 1.0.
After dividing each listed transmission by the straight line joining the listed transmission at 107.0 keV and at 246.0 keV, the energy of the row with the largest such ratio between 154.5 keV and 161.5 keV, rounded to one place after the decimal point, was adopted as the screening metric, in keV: 158.0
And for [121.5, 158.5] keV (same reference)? 151.0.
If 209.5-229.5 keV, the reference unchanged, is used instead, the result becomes 219.0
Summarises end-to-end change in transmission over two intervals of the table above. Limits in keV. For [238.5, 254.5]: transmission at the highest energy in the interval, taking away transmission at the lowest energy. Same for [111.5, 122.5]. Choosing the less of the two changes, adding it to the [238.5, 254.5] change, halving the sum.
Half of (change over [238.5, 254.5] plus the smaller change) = 12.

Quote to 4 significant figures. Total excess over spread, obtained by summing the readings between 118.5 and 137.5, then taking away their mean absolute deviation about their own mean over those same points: 3227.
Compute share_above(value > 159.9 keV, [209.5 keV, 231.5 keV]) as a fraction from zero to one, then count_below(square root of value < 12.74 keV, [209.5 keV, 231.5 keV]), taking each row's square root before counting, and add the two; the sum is 19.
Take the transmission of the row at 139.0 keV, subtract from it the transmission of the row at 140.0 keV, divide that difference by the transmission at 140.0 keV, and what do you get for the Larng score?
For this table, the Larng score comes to 0.02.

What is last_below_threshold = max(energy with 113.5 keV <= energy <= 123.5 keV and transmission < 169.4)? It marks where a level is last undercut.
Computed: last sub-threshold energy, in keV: 123.0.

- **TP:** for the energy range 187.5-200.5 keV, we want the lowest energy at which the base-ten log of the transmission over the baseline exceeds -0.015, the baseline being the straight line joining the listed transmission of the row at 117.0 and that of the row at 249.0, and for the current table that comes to 188.0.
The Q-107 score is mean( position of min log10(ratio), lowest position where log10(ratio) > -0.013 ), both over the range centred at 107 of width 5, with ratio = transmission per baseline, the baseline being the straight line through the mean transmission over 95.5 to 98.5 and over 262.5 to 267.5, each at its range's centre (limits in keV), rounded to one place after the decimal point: 105.5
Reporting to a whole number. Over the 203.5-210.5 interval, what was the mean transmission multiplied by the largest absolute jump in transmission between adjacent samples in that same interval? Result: 3063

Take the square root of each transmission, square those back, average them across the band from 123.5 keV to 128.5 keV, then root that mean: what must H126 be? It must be 13.1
